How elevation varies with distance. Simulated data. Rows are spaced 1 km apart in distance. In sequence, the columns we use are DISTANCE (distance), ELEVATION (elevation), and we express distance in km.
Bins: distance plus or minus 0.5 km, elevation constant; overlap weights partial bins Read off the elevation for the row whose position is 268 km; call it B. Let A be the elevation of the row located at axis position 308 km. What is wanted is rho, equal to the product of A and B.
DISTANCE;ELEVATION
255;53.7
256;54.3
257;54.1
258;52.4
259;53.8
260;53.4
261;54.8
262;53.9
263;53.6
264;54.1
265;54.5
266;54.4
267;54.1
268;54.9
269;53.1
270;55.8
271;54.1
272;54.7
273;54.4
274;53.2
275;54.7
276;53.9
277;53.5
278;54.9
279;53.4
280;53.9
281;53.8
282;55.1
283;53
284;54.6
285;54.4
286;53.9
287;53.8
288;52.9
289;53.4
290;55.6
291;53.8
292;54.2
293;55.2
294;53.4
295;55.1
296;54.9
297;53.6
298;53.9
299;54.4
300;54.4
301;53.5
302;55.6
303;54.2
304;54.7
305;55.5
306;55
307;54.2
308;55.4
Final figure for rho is 3041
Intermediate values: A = 55.4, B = 54.9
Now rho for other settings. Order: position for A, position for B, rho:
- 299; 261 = 2981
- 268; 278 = 3014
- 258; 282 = 2887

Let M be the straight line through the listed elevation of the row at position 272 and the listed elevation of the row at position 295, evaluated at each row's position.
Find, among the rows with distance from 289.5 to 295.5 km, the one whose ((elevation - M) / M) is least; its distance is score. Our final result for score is 294 km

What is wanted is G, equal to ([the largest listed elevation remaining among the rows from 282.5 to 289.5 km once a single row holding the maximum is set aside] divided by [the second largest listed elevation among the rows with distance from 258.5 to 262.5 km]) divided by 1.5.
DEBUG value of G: 0.673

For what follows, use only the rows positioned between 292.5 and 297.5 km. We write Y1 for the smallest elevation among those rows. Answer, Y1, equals 53.4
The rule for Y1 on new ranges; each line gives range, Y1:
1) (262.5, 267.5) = 53.6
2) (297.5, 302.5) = 53.5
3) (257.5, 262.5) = 52.4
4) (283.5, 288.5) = 52.9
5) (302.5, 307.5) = 54.2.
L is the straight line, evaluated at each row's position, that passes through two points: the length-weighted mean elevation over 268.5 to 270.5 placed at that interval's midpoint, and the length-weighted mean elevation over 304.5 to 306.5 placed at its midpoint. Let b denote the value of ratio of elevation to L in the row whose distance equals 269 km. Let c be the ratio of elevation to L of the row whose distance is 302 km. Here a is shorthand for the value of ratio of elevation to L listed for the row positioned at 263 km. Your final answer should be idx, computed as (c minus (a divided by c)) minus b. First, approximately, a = 0.99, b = 0.98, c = 1.01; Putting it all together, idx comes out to -0.95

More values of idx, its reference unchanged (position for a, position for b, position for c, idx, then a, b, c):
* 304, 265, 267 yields -1.00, 0.99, 1.00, 0.99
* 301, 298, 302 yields -0.93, 0.97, 0.98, 1.01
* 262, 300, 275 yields -0.98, 0.99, 0.99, 1.00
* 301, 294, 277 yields -0.98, 0.97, 0.97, 0.98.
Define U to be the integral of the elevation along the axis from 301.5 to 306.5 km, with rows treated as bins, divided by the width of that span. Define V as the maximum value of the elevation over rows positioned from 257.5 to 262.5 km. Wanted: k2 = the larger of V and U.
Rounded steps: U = 55.00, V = 54.8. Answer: 55.0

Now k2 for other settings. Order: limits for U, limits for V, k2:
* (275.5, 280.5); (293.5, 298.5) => 55.1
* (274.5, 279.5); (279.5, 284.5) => 55.1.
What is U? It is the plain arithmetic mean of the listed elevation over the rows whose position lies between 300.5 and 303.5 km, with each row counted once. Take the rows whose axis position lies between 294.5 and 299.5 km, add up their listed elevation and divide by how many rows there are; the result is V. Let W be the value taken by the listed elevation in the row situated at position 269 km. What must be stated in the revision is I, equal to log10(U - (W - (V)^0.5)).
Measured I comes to 0.940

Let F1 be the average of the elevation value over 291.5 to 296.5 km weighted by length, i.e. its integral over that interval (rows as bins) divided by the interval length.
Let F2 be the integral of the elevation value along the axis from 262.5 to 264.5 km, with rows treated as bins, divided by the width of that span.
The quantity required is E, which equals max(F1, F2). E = 54.6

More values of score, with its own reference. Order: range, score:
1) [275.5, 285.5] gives 283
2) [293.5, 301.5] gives 301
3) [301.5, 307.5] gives 307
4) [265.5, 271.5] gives 269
